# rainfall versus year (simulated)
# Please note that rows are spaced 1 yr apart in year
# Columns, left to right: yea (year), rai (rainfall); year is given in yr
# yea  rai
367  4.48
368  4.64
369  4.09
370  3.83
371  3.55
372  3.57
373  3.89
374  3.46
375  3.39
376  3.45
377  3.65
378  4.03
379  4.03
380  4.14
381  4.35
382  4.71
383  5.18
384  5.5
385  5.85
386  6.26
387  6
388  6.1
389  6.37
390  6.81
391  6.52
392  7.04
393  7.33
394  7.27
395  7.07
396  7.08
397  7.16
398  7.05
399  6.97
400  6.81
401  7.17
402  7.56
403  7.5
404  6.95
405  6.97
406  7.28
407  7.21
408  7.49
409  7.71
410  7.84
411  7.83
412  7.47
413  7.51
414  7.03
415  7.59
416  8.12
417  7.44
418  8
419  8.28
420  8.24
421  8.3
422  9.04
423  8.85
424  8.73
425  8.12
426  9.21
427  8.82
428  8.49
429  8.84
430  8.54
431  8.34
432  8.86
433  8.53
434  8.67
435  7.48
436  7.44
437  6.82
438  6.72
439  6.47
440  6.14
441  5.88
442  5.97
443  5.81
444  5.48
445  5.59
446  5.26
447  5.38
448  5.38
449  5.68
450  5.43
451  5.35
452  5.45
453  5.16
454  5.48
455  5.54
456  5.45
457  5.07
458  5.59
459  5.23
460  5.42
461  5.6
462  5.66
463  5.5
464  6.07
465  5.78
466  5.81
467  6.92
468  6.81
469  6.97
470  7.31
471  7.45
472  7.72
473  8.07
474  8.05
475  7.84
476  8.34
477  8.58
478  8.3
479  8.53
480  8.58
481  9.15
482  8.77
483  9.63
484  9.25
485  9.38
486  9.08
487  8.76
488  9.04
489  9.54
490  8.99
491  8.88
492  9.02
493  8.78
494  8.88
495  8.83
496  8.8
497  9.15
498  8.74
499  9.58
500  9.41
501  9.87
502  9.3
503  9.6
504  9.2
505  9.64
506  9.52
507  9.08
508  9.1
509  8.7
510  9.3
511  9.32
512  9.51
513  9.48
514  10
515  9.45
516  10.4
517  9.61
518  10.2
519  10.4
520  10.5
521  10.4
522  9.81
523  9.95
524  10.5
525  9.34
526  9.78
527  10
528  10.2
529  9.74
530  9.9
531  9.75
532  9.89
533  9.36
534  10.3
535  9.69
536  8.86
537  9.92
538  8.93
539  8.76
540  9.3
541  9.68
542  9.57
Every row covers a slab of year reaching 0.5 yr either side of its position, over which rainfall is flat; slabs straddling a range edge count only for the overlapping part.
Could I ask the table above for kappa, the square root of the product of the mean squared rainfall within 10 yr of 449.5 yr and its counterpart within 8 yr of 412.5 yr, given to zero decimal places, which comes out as 42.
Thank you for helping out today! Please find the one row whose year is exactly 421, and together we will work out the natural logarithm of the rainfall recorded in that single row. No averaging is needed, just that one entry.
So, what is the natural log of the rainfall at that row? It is 2.1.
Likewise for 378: 1.4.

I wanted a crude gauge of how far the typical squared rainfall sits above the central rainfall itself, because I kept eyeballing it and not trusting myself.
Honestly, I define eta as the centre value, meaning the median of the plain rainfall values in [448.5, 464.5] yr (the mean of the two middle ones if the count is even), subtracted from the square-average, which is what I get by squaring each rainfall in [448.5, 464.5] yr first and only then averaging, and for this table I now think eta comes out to 25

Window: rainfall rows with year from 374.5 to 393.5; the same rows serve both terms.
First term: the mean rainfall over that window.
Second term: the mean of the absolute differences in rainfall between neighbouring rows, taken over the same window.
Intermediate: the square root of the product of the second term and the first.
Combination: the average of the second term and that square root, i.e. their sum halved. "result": 0.75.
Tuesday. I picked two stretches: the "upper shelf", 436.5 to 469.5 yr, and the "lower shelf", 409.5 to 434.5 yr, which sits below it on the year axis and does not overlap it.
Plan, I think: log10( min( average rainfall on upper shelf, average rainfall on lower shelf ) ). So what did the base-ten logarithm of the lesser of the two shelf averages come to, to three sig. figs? 0.762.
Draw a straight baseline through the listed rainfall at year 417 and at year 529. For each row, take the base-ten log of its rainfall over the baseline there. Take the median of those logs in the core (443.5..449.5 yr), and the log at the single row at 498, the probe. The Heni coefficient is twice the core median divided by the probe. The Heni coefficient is 19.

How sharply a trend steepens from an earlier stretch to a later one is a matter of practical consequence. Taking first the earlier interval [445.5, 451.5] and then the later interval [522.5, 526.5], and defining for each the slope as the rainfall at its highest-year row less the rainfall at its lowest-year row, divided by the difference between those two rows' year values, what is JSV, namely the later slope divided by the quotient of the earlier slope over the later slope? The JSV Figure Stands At 0.18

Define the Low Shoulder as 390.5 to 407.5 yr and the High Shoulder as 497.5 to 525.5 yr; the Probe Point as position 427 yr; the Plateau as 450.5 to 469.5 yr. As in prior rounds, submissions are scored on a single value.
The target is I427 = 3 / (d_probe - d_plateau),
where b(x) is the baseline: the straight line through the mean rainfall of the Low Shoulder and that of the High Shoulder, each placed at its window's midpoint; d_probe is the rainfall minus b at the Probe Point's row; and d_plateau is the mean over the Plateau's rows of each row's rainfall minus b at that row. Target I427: 0.8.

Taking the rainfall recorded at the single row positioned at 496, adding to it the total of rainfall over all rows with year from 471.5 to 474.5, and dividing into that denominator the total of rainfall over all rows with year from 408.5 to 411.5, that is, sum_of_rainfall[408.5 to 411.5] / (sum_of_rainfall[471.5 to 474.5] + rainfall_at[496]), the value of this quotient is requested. 0.72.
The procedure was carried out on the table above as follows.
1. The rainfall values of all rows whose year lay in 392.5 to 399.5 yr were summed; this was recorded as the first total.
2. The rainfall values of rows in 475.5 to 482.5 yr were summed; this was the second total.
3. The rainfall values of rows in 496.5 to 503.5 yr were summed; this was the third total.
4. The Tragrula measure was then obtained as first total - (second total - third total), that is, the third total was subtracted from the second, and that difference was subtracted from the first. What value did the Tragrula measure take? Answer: 55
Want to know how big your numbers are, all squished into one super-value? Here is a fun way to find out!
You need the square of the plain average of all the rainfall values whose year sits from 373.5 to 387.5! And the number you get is 21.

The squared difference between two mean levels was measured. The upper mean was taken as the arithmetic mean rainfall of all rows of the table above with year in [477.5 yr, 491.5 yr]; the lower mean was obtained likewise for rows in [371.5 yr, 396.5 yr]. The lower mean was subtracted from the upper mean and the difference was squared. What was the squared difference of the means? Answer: 13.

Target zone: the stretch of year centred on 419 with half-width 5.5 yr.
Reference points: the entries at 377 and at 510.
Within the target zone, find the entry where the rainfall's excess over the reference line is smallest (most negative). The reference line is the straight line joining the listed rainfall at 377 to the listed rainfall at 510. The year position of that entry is 414 yr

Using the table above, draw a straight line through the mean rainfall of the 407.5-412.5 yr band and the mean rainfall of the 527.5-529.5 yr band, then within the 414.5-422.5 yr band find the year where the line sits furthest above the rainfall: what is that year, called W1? 417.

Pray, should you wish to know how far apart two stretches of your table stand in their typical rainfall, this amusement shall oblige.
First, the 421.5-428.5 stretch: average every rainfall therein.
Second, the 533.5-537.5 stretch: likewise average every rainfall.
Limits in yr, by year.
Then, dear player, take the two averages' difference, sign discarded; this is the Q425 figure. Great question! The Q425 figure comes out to 0.94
